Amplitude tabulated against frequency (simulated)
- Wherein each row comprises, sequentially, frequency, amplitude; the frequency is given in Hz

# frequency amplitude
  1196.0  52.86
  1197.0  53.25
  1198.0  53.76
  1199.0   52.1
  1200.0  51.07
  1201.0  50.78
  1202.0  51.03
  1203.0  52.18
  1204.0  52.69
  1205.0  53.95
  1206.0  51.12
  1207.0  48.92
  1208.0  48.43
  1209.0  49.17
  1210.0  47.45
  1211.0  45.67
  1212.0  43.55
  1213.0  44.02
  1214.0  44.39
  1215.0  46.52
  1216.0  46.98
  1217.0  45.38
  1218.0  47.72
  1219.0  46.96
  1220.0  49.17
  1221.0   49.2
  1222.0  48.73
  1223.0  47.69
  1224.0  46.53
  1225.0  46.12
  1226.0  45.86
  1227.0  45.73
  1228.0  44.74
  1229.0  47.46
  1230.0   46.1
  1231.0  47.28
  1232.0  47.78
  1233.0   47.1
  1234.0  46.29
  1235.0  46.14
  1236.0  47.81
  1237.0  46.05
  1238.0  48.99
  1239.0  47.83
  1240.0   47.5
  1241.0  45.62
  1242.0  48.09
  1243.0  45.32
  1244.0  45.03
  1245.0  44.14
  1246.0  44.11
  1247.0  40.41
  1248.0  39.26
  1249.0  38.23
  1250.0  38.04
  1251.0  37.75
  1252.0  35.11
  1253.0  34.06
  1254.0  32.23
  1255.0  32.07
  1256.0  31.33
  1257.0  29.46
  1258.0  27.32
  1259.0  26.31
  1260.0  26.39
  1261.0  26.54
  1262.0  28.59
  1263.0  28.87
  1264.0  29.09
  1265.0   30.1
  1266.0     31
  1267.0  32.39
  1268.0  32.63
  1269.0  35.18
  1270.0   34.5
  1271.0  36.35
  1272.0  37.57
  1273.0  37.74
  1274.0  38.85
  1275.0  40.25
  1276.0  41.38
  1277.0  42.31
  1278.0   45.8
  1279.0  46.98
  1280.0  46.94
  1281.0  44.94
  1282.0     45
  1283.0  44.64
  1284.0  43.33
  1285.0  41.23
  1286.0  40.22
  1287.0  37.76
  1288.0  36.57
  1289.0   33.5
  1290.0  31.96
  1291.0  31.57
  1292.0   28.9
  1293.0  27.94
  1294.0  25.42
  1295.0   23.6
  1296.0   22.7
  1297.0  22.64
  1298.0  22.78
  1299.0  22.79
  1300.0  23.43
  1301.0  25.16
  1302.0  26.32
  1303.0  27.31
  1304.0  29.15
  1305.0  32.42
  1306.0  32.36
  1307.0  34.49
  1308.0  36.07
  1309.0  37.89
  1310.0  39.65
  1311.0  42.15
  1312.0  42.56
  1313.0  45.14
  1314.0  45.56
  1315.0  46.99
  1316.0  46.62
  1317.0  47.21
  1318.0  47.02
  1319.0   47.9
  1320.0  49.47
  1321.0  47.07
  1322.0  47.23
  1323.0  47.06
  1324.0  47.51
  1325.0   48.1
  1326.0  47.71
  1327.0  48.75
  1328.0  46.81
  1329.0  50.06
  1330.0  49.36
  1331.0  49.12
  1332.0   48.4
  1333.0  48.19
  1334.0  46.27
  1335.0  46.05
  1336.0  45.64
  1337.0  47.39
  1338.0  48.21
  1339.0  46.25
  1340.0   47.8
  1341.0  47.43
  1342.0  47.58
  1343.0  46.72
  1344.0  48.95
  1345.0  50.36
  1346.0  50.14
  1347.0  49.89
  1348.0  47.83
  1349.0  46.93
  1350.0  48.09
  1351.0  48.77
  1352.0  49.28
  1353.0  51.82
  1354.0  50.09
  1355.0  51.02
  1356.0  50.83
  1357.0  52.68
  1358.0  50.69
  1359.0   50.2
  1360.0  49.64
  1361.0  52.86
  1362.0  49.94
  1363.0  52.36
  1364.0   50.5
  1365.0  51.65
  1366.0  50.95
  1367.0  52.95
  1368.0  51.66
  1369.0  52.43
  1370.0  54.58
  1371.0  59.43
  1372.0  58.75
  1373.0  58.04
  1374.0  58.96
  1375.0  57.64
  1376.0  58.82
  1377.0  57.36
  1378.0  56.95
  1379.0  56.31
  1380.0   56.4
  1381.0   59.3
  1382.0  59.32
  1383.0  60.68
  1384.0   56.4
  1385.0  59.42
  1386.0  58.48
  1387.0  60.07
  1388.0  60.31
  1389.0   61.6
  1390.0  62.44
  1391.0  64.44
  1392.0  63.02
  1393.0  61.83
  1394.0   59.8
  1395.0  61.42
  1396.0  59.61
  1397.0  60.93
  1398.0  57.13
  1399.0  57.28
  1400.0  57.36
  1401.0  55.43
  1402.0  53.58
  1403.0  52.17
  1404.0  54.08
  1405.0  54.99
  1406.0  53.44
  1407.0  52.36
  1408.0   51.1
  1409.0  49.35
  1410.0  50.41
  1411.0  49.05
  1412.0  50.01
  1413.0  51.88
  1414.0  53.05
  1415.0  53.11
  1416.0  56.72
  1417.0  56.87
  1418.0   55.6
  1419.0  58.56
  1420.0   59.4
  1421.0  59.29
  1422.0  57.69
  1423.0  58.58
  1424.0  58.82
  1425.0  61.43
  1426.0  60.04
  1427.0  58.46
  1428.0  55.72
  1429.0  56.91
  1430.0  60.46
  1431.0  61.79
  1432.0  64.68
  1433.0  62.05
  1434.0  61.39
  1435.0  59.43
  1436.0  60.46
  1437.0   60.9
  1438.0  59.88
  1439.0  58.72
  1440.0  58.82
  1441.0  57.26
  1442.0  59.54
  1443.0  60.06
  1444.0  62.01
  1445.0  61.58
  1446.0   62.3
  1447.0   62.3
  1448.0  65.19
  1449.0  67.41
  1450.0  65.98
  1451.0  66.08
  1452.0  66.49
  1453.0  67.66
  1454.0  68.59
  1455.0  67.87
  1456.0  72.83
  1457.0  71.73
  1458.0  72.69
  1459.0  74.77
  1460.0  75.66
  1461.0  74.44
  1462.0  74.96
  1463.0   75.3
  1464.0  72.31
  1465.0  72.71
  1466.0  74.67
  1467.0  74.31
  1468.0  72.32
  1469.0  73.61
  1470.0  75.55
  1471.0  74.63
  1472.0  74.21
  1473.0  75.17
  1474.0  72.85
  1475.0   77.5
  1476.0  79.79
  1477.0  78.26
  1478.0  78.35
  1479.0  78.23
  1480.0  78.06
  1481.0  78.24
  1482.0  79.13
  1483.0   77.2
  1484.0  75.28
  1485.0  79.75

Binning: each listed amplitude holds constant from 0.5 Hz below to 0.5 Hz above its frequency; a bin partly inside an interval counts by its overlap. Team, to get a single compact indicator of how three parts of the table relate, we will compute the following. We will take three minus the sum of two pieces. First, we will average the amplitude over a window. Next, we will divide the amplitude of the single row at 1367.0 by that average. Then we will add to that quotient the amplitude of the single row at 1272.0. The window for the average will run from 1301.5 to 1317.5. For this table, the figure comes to -36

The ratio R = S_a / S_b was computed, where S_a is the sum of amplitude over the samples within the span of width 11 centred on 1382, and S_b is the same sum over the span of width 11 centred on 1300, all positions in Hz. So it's 2.30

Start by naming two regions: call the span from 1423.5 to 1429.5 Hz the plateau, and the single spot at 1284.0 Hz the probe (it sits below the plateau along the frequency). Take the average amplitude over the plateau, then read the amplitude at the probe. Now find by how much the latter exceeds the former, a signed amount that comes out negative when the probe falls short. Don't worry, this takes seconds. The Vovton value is -15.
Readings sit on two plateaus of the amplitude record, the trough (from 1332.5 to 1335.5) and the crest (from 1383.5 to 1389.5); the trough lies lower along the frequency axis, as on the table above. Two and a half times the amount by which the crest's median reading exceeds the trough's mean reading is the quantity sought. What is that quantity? 32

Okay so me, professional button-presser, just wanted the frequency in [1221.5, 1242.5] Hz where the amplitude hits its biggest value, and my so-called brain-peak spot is 1238.0 Hz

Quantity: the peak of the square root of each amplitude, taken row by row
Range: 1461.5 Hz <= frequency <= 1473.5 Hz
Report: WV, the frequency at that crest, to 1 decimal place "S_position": 1470.0 Hz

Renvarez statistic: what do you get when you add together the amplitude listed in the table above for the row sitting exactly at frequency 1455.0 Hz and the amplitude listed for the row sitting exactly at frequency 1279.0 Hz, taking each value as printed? 115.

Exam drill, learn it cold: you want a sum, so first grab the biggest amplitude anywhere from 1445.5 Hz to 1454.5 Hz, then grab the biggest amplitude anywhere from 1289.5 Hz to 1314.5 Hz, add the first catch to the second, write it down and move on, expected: 114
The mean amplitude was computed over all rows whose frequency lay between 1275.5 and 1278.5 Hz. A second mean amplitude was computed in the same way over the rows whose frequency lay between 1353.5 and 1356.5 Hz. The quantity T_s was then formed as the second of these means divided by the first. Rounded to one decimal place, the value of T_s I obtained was 1.2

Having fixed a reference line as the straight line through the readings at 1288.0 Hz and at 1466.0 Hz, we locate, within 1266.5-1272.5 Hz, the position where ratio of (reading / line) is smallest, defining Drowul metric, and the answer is 1267.0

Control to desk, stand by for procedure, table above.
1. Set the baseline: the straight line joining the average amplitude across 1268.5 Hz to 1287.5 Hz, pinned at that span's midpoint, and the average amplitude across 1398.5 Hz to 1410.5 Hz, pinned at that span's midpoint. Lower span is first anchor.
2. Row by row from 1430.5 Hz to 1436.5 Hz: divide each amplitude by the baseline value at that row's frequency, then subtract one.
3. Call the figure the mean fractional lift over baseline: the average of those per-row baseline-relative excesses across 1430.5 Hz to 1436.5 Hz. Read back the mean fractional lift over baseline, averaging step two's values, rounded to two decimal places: 0.09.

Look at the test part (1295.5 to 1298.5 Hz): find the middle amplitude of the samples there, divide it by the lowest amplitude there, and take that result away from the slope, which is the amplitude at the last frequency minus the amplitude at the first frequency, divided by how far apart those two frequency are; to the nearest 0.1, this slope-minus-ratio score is -1.0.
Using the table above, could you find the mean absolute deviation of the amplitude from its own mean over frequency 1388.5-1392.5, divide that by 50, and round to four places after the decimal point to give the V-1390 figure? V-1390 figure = 0.0171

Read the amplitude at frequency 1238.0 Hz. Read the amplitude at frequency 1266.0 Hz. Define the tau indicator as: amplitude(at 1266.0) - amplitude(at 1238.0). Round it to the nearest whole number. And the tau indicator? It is -18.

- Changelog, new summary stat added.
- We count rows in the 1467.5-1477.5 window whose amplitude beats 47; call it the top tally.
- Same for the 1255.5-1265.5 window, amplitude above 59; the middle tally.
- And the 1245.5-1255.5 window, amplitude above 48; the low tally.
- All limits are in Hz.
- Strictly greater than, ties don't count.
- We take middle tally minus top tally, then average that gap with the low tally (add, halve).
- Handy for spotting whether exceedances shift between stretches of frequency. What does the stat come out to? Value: -5.0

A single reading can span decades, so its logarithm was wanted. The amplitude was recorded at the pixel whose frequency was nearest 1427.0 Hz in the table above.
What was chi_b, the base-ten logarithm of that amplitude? 1.77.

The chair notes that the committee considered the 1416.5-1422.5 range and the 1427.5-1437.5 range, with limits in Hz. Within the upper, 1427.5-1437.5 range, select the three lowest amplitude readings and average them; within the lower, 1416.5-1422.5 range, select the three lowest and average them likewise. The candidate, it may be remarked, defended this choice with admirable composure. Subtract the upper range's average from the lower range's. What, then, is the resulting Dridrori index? -1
